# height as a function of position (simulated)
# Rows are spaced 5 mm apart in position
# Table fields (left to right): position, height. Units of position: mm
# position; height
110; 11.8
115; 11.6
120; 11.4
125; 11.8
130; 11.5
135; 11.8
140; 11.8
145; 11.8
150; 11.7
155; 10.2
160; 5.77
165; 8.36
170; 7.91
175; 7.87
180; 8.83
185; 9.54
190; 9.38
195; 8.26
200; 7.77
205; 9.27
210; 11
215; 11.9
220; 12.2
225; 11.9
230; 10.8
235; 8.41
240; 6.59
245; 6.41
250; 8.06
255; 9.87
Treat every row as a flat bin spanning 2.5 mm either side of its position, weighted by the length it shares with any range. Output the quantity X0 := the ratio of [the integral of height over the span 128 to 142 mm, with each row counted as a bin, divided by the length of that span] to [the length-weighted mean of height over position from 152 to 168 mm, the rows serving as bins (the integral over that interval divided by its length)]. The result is 1.4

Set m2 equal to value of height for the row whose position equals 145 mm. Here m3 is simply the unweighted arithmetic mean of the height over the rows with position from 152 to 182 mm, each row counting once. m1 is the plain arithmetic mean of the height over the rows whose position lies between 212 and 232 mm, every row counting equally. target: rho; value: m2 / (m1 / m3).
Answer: 8.2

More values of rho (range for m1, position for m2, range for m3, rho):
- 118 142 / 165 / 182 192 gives 6.8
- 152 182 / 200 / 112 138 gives 11.1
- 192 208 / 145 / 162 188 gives 11.9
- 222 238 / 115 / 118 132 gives 12.9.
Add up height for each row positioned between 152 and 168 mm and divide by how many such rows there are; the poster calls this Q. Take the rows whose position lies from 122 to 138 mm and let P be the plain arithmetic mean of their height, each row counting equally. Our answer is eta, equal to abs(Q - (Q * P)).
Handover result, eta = 87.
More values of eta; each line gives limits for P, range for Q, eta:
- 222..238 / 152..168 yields 76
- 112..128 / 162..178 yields 85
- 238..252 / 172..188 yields 53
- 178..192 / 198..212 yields 77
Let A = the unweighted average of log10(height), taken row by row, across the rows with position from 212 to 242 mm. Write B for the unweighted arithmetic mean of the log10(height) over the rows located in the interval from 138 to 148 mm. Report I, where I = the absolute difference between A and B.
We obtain 0.069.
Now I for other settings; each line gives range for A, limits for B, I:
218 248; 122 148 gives 0.112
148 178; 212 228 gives 0.153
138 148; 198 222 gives 0.060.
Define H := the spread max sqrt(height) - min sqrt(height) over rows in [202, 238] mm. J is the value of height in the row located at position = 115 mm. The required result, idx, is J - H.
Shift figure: 11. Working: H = 0.59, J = 11.6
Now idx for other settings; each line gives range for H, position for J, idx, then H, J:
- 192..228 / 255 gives 9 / 0.71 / 9.87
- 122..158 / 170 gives 8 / 0.24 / 7.91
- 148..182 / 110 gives 11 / 1.02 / 11.8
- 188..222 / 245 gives 6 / 0.71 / 6.41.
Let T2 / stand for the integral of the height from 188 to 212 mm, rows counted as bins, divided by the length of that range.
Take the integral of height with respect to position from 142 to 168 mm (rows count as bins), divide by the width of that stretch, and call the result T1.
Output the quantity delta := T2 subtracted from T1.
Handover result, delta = 0.5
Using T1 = 9.6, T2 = 9.1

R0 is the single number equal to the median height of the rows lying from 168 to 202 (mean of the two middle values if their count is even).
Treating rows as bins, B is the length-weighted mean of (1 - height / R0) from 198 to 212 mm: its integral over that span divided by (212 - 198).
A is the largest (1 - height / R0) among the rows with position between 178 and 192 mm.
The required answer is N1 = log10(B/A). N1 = 0.3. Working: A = -0.07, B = -0.13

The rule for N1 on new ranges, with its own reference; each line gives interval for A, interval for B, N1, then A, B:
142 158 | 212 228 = 0.3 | -0.23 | -0.44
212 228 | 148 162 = -0.6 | -0.44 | -0.12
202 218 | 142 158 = 0.4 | -0.12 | -0.34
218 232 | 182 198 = -0.5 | -0.31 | -0.09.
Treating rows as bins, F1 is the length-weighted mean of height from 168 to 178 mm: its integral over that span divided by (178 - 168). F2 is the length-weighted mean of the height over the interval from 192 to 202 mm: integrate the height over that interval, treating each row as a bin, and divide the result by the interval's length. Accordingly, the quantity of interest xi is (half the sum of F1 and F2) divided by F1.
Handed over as 1.01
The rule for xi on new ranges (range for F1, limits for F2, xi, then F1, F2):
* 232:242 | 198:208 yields 1.06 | 7.7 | 8.7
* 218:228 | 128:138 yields 0.99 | 12.0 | 11.7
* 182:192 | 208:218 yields 1.11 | 9.4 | 11.5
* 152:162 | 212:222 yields 1.22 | 8.3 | 12.0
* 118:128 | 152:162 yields 0.86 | 11.6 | 8.3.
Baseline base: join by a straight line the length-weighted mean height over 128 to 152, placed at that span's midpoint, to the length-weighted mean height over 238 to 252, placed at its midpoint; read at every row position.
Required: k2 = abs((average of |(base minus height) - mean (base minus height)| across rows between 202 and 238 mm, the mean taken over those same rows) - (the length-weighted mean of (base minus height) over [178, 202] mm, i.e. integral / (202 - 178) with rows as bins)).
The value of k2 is 0.5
